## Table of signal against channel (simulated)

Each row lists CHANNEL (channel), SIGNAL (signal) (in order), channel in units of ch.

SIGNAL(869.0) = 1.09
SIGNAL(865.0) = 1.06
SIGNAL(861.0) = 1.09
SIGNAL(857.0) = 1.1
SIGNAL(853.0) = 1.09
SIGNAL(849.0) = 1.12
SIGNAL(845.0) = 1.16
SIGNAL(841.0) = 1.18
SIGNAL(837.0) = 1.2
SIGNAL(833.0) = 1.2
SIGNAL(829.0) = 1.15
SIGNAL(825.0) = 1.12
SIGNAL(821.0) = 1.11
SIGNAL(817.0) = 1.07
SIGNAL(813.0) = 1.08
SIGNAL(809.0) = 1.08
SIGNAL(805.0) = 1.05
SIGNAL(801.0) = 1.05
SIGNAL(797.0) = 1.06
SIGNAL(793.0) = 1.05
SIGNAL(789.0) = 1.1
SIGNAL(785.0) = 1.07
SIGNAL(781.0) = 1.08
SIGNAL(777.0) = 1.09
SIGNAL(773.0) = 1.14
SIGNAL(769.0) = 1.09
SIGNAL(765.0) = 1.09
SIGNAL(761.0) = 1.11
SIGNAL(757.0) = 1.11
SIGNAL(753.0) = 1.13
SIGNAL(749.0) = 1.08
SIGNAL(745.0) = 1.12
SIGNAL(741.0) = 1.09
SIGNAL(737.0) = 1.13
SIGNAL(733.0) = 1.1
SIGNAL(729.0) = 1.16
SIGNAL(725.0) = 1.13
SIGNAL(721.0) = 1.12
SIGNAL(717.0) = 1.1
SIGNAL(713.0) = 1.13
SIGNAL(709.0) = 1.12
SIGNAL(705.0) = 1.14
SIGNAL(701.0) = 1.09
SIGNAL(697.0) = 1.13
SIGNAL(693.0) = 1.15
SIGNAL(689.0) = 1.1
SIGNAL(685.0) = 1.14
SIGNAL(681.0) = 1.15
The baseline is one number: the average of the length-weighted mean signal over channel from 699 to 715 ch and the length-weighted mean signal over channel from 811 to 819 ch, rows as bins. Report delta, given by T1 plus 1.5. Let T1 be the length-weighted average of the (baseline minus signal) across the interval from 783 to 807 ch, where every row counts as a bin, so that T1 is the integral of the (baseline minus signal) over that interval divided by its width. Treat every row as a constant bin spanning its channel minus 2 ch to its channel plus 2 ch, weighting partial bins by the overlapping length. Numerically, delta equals 1.53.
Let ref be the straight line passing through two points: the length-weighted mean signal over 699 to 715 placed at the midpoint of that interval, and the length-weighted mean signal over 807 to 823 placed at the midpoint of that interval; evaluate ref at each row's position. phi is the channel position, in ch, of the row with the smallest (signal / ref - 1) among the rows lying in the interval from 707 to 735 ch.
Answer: 717.0 ch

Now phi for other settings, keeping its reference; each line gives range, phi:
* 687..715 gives 701.0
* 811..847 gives 817.0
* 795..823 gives 801.0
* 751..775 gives 765.0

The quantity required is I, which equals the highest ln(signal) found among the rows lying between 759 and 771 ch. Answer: 0.104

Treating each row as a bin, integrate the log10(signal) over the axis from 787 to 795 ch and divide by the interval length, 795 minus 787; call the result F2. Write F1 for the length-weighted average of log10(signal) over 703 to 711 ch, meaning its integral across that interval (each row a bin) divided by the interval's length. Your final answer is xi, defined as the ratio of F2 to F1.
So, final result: 0.6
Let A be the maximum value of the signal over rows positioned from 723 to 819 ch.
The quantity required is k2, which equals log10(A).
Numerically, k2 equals 0.0645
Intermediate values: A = 1.16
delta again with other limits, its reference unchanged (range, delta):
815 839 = 1.46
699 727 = 1.48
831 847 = 1.41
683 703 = 1.48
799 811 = 1.54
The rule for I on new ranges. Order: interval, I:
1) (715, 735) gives 0.148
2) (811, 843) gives 0.182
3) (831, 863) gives 0.182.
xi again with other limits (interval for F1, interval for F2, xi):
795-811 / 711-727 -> 1.9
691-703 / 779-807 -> 0.5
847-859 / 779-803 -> 0.7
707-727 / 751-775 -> 0.9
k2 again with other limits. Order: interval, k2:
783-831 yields 0.0607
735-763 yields 0.0531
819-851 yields 0.0792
